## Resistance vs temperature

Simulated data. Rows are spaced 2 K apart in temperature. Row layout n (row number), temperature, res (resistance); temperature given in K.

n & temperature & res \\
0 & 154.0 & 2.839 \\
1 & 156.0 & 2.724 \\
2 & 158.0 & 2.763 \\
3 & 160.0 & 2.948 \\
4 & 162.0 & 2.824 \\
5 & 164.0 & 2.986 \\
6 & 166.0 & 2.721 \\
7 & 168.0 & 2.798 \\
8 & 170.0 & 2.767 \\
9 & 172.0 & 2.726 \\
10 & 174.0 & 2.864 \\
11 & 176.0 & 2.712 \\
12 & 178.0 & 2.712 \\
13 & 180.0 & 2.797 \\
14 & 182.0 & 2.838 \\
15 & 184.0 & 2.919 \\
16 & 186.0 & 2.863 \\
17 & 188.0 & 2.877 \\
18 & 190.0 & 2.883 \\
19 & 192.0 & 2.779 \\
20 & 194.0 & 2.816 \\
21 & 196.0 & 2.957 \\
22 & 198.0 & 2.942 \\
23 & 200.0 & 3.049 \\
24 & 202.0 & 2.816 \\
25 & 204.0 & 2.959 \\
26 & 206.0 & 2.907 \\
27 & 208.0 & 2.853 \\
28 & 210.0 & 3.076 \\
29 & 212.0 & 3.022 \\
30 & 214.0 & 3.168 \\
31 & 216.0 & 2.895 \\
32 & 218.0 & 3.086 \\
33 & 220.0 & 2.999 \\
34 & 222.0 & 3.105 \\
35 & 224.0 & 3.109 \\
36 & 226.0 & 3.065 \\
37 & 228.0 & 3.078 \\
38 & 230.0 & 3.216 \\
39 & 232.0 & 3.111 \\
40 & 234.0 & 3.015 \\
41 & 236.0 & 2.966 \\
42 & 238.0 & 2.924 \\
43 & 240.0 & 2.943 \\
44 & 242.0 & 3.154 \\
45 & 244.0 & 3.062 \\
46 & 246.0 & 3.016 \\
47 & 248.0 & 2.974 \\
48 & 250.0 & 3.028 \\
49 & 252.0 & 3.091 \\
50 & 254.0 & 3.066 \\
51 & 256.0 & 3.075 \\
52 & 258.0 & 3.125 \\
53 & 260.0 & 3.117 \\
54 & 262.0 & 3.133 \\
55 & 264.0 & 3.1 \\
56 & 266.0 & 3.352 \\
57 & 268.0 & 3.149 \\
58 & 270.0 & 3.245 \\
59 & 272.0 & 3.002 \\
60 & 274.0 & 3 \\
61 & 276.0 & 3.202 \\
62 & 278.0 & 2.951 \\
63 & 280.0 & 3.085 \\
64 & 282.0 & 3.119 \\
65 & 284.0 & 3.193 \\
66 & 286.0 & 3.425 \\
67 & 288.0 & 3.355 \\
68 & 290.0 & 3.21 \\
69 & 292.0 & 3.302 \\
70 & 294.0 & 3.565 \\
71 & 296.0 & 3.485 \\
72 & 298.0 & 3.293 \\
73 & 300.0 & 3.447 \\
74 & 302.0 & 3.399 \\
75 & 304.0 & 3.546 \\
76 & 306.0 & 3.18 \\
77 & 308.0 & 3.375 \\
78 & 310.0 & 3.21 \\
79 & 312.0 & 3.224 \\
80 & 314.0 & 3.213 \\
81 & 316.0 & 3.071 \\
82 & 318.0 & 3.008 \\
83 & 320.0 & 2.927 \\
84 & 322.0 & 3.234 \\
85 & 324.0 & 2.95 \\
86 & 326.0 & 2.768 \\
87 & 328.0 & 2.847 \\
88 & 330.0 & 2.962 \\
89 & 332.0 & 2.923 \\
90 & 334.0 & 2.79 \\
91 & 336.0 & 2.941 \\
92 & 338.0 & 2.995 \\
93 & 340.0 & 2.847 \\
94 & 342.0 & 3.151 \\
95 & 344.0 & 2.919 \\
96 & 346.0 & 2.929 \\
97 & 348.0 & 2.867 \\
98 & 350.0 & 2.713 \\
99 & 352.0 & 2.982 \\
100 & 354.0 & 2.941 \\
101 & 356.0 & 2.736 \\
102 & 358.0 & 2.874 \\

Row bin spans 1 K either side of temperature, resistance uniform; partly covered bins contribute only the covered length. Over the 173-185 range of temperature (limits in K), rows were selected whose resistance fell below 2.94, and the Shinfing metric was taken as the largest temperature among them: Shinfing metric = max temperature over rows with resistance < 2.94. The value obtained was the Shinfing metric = 184.0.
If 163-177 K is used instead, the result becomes 176.0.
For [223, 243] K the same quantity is 238.0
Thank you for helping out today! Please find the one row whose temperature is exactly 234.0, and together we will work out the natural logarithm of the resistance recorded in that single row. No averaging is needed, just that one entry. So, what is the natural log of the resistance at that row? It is 1.10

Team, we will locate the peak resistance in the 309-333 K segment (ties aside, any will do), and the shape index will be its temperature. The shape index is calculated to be 322.0 K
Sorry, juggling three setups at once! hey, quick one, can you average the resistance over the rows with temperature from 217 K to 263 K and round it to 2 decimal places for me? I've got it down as 3.06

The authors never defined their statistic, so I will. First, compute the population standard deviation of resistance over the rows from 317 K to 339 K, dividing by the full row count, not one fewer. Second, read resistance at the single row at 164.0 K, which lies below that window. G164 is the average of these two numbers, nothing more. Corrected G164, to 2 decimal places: 1.55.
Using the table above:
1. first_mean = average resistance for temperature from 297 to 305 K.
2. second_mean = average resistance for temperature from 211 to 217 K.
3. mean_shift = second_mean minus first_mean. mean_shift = -0.39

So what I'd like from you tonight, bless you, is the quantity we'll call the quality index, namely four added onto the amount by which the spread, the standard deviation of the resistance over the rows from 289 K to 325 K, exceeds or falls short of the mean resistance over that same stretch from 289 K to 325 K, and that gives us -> 0.93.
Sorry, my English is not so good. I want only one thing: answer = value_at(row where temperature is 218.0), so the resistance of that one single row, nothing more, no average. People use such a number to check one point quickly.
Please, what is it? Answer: 3.086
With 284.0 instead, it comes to 3.193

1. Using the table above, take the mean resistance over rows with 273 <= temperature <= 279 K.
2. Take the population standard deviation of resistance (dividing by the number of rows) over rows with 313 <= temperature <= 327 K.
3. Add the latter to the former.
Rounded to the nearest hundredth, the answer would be 3.20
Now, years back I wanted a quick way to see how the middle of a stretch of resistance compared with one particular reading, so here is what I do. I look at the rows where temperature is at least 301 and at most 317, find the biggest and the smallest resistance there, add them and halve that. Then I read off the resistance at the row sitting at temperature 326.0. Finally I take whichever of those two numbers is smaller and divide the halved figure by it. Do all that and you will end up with 1.20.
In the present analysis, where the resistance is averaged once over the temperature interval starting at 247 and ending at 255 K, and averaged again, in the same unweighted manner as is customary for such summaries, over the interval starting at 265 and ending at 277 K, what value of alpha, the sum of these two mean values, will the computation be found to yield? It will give 6.20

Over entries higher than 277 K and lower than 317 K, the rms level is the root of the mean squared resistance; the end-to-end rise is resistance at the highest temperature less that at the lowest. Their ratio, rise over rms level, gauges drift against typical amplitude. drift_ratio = 0.037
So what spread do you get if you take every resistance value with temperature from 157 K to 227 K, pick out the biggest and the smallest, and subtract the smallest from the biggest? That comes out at 0.46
